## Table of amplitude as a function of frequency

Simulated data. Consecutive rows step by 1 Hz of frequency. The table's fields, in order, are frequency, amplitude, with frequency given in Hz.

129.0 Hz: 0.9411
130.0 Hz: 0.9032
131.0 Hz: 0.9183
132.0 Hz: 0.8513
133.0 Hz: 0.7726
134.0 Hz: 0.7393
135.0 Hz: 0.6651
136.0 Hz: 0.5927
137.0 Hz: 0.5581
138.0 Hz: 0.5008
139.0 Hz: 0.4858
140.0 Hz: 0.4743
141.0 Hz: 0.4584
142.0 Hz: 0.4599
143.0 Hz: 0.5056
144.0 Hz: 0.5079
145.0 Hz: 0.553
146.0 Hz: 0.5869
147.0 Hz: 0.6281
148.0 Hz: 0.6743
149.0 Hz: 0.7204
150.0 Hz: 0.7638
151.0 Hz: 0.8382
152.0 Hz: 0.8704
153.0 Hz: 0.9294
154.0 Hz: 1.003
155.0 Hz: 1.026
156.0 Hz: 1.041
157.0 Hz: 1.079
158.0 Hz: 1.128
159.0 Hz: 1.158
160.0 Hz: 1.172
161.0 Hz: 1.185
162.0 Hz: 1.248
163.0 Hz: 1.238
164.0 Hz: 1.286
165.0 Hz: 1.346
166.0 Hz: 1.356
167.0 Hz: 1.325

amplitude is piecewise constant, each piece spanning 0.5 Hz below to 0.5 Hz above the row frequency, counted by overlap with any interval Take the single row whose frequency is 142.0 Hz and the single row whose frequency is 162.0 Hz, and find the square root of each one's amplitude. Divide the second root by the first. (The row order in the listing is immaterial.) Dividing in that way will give 1.6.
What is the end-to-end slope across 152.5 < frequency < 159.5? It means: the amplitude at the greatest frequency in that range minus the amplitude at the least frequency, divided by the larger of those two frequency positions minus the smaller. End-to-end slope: 0.038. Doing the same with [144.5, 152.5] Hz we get 0.045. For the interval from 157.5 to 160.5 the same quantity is 0.022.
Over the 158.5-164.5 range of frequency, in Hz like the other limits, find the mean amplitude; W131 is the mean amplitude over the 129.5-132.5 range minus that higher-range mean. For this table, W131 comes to -0.32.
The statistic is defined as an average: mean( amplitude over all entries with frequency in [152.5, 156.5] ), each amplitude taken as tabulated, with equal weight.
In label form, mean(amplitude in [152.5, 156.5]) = 1.0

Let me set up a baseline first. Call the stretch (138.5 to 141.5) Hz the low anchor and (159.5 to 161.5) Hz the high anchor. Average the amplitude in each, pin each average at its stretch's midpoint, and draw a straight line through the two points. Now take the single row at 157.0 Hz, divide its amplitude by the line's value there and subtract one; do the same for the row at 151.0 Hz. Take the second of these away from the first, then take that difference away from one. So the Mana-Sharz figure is 0.965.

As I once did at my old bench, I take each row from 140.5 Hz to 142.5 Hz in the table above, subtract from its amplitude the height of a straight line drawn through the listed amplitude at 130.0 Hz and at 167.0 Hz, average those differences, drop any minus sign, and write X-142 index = 0.58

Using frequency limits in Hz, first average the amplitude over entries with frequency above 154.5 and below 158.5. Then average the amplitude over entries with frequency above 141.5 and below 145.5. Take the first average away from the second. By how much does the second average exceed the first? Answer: -0.56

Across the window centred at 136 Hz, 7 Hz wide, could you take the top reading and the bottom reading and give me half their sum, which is 0.63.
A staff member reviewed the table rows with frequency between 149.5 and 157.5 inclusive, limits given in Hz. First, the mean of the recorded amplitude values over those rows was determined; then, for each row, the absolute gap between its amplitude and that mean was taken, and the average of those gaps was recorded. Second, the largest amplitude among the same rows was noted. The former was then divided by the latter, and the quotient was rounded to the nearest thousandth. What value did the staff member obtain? 0.087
